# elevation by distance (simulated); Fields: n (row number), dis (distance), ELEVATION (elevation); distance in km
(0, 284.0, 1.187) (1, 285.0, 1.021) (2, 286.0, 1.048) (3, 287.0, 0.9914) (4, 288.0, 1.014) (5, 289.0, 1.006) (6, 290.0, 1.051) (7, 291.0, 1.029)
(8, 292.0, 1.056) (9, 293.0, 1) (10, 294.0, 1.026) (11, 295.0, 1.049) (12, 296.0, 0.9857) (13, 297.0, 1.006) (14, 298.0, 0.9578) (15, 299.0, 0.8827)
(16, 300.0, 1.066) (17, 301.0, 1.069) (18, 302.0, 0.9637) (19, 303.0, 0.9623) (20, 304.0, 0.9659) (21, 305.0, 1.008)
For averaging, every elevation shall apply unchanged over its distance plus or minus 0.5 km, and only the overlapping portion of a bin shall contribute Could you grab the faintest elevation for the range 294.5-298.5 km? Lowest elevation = 0.9578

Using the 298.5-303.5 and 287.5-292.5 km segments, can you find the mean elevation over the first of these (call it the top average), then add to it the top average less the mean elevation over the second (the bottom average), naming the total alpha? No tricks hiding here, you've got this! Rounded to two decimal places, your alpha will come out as 0.95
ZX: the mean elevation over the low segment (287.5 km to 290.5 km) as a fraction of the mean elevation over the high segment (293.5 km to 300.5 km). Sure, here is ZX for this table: 1.03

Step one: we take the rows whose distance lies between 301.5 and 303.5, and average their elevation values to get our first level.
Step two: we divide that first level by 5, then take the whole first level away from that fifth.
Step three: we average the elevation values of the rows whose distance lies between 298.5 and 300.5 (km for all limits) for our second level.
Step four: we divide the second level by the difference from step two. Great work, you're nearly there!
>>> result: -1.26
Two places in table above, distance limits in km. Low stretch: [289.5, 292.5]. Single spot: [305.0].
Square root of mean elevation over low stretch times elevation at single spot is 1.03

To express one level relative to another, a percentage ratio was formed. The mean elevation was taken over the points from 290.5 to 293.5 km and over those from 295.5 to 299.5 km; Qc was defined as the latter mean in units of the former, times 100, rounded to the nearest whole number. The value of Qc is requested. 93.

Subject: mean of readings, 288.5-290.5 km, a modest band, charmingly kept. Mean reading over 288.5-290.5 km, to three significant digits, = 1.03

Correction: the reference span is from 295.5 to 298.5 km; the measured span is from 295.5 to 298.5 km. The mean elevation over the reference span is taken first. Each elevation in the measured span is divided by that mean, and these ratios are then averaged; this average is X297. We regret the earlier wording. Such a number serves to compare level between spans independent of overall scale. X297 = 1.00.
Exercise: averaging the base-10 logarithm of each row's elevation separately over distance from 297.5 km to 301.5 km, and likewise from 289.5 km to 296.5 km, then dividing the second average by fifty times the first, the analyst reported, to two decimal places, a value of -0.06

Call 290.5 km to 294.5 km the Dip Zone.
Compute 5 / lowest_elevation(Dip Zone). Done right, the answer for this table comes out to 5.00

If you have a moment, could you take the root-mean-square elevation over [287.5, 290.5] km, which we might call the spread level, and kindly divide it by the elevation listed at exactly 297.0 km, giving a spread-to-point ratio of 1.02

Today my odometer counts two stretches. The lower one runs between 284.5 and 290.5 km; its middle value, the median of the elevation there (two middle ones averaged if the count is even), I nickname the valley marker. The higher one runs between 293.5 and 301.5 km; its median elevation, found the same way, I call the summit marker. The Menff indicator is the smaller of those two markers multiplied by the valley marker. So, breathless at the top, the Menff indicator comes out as 1.03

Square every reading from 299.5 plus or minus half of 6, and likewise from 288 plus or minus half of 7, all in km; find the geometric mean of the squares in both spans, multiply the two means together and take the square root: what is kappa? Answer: 1.01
